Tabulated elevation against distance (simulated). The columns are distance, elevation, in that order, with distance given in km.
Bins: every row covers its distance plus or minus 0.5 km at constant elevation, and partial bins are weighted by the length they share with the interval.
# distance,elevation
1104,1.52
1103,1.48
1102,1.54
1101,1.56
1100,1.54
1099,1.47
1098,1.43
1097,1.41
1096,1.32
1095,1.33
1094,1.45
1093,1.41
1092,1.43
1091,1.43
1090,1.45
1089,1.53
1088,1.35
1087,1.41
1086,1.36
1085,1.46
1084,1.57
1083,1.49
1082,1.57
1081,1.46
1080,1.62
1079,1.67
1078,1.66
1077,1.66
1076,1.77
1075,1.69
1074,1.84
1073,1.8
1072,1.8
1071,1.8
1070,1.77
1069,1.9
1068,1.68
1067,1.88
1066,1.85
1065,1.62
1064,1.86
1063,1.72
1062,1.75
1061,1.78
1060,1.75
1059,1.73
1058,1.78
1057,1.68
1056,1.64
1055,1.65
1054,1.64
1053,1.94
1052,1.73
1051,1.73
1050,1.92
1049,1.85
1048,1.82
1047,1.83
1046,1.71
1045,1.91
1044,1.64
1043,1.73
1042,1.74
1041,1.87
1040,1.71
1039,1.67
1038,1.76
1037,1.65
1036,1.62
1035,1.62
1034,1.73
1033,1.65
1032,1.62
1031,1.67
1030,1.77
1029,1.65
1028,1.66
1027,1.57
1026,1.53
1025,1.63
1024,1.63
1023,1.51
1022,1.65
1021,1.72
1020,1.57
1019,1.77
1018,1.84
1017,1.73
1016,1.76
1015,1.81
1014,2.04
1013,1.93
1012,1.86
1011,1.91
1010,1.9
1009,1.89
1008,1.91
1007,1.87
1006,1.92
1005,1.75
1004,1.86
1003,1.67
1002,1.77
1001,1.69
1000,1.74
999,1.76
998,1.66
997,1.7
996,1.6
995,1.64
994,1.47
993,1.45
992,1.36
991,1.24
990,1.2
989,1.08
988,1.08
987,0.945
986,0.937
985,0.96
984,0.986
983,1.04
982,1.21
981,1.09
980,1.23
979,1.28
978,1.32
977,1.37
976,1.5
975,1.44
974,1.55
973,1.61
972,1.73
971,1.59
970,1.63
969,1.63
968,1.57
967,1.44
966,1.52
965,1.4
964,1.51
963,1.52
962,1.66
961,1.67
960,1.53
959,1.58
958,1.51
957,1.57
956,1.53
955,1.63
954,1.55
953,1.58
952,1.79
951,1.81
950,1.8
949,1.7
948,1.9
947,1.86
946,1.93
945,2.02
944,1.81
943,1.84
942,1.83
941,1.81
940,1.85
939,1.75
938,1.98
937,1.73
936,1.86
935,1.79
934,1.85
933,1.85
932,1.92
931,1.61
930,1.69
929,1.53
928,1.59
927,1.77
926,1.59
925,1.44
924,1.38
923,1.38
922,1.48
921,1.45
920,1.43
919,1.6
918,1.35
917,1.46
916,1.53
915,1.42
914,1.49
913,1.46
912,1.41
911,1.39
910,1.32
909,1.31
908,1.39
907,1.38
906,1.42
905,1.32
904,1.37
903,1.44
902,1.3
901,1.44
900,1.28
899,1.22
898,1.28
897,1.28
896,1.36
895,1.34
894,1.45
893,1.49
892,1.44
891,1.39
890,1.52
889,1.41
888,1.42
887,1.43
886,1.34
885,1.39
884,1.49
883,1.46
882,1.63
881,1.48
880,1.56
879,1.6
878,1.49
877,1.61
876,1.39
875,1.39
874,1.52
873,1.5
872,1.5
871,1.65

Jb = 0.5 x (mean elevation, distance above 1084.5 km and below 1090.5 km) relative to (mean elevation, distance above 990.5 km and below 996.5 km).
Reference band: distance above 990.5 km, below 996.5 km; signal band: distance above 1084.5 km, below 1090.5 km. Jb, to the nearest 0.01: 0.49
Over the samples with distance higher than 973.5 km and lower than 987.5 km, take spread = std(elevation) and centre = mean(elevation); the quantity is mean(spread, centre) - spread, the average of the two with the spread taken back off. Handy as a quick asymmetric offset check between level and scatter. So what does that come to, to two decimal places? 0.50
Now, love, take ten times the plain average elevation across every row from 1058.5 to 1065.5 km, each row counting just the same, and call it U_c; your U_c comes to 17.4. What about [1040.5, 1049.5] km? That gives 17.9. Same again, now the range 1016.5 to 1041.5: 16.7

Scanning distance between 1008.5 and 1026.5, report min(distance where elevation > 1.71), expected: 1009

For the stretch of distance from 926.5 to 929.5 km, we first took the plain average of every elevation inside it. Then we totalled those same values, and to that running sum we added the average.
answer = 6.5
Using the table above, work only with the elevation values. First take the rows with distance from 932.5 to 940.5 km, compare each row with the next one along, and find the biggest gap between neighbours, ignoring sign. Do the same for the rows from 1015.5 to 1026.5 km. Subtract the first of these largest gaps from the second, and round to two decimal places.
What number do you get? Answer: -0.05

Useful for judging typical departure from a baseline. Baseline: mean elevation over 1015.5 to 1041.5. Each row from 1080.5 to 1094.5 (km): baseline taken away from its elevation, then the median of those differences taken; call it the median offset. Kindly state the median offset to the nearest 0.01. -0.23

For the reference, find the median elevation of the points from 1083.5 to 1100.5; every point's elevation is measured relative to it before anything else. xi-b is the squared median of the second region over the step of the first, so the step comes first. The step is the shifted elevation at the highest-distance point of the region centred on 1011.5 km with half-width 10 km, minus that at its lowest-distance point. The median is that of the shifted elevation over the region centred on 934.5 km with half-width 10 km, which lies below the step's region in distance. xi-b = -2.7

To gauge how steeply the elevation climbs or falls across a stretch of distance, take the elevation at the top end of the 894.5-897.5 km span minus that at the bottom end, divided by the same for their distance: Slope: -0.03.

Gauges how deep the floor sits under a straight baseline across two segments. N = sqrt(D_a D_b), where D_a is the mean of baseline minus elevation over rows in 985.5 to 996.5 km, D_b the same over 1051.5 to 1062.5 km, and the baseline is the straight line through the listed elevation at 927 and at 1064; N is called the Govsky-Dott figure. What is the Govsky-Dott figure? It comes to 0.26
